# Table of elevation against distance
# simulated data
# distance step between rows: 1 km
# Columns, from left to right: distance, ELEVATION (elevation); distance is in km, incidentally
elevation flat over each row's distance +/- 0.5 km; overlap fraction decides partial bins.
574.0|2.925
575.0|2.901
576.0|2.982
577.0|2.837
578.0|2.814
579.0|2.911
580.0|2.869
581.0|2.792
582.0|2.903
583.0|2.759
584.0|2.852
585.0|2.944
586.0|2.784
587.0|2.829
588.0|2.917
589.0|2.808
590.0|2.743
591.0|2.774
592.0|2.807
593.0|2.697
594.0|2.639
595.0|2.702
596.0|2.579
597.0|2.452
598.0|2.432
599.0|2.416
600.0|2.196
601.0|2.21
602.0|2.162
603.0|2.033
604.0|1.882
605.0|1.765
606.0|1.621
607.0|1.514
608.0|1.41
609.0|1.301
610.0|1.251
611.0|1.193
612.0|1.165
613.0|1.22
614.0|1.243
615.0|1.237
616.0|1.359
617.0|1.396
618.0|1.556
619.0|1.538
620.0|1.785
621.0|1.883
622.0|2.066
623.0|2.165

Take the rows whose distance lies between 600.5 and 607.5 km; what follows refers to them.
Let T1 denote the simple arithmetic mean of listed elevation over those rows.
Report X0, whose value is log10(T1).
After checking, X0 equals 0.28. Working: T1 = 1.9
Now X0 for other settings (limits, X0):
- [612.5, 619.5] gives 0.13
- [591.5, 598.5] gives 0.42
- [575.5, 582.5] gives 0.46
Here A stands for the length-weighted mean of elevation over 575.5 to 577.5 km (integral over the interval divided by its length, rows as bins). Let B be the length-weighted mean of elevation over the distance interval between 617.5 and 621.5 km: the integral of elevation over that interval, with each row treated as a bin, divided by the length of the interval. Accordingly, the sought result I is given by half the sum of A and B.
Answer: 2.3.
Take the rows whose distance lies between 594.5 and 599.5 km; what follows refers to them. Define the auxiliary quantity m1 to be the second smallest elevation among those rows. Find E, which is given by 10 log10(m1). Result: 3.9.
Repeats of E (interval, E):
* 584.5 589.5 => 4.5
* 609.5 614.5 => 0.8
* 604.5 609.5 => 1.5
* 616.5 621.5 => 1.9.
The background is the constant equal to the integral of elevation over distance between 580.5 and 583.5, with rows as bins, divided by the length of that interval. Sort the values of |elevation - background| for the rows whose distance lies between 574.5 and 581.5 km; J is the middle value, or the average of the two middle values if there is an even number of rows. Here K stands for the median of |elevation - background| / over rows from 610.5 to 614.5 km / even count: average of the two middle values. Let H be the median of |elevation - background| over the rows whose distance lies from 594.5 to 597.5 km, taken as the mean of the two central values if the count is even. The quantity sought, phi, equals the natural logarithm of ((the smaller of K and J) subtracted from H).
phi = -1.7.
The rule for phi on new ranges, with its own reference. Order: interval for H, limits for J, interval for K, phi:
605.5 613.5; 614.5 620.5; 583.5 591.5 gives 0.4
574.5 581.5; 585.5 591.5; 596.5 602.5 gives -4.4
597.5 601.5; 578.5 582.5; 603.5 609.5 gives -0.8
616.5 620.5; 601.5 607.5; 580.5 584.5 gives 0.2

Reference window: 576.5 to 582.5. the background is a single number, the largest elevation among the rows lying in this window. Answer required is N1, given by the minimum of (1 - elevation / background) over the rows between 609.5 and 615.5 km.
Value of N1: 0.57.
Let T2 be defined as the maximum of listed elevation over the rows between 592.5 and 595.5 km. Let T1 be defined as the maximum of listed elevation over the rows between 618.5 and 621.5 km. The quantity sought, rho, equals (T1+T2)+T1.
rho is 6.5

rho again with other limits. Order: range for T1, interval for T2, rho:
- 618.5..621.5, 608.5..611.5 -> 5.1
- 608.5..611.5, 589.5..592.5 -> 5.4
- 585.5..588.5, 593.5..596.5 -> 8.5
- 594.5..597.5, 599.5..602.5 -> 7.6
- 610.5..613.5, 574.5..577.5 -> 5.4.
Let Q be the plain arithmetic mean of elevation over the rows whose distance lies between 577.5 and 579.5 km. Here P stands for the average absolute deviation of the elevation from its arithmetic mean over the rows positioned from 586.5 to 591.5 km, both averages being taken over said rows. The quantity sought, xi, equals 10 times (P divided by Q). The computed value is 0.16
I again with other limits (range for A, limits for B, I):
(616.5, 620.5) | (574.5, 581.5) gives 2.2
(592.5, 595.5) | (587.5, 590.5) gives 2.8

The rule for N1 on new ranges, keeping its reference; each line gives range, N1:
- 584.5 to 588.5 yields -0.01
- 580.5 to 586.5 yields -0.01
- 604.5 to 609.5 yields 0.39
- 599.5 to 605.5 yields 0.24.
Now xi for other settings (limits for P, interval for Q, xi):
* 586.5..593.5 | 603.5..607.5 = 0.30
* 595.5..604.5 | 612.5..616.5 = 1.46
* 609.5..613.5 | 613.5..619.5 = 0.20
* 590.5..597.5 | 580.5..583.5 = 0.33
